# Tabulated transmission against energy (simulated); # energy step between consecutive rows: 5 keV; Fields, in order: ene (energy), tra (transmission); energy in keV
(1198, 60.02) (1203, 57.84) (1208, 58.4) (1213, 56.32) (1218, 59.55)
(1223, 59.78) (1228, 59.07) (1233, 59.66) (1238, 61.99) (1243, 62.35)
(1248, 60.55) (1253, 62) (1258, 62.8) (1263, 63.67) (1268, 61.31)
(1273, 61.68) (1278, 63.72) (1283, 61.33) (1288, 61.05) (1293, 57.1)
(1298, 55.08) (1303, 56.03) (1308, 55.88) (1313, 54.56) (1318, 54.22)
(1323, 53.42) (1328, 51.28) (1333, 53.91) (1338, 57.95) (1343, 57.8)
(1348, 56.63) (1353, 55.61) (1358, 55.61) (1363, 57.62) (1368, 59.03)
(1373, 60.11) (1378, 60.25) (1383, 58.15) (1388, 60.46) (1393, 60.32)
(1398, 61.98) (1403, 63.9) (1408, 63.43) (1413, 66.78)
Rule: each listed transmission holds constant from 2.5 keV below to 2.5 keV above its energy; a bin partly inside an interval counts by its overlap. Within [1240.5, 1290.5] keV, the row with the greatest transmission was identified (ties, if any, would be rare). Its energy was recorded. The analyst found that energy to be 1278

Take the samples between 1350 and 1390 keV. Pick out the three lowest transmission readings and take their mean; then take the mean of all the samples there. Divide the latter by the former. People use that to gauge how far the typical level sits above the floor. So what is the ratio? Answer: 1.04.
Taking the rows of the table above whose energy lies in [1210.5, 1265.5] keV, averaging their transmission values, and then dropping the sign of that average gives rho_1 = 60.7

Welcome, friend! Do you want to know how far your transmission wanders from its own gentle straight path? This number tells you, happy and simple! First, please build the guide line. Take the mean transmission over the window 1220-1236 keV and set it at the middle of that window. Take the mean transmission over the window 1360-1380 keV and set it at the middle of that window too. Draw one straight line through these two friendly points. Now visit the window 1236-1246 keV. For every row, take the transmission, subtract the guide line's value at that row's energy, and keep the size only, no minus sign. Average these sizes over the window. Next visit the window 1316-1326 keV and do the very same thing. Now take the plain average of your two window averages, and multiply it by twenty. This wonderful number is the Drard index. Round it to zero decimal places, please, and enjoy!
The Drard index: 82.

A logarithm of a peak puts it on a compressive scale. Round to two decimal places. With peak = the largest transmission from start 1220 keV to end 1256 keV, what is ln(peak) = 4.13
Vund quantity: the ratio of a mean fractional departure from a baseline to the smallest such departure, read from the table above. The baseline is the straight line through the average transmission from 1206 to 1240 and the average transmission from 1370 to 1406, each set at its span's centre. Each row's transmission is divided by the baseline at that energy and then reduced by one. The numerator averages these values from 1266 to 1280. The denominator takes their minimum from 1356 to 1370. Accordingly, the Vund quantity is -0.53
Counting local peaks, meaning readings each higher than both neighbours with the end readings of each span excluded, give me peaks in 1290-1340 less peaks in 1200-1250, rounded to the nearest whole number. -2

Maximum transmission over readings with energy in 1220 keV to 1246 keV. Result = 62.35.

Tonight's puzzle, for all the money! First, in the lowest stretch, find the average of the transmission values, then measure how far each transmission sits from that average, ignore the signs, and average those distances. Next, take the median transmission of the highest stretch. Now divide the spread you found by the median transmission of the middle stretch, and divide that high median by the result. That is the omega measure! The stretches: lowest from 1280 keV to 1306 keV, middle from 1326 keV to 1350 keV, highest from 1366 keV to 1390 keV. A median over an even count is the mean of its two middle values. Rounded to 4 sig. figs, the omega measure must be 1385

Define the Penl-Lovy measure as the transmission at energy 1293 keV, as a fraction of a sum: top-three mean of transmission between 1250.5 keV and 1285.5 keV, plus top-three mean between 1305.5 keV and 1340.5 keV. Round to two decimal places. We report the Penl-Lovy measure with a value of 0.48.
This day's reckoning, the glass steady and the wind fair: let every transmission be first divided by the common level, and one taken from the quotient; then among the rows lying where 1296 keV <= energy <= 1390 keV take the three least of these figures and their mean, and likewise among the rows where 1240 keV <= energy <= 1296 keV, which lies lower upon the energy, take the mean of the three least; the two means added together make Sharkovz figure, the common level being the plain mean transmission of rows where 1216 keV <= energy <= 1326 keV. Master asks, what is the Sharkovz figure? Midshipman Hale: -0.11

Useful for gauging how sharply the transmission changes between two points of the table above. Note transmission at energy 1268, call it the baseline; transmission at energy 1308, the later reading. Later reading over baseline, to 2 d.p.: 0.91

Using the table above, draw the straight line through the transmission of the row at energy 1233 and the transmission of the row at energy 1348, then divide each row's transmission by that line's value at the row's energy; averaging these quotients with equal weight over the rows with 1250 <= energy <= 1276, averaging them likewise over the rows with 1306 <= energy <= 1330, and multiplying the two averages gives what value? 0.99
